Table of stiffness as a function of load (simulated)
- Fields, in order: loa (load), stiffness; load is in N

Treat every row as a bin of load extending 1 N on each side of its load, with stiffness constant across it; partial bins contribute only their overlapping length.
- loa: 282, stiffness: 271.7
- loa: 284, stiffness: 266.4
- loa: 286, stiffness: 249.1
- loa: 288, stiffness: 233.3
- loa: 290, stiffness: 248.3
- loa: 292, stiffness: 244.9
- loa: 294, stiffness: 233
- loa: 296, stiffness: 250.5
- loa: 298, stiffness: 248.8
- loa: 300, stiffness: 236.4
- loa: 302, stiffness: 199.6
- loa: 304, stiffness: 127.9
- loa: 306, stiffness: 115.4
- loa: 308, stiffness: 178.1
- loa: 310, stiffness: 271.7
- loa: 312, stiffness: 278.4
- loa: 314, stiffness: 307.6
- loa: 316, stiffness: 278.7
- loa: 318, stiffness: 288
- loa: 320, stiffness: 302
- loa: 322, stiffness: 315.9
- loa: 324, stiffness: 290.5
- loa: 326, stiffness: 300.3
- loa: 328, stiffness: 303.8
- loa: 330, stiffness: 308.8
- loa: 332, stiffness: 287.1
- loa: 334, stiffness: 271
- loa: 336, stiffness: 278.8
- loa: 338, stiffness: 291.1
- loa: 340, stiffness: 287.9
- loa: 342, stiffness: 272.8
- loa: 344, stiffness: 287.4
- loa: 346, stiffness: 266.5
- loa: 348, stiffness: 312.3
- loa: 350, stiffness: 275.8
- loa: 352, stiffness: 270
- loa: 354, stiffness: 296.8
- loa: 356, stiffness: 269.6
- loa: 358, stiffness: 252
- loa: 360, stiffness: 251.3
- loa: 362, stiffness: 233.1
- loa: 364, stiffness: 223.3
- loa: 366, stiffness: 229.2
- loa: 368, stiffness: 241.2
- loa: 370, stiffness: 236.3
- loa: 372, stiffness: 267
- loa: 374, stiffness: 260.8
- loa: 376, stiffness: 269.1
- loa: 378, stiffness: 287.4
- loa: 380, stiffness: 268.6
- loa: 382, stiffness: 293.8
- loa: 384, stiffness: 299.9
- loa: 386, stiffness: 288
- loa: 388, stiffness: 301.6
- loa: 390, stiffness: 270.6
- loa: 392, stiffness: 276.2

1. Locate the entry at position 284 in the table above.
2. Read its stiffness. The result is 266.4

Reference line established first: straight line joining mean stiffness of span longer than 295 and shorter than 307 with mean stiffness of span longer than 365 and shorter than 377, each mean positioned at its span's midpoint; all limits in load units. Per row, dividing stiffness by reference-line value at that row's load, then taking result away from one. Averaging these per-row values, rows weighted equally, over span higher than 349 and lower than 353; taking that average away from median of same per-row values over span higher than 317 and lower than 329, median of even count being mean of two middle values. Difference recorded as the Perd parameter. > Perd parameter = -0.23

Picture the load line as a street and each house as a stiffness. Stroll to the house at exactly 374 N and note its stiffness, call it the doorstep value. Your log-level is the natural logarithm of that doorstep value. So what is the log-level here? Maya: 5.56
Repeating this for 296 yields 5.52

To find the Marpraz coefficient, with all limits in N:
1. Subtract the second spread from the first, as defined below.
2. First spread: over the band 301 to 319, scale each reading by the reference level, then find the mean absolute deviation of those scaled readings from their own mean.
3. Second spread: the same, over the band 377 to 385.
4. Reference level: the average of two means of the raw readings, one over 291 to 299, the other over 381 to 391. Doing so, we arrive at 0.20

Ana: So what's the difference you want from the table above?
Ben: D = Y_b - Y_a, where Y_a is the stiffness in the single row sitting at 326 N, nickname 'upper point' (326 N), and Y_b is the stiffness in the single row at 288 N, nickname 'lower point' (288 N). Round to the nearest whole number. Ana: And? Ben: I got -67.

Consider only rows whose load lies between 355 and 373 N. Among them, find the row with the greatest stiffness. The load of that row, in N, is 356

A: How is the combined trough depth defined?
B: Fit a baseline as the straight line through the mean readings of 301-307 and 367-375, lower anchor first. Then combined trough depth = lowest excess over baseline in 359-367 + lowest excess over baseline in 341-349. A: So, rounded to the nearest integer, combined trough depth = 37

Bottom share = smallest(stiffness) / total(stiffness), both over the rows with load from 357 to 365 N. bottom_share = 0.233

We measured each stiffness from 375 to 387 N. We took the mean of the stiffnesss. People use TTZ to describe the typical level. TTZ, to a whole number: 284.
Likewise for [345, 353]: 281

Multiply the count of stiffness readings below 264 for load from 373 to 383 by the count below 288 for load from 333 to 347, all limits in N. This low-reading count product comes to 6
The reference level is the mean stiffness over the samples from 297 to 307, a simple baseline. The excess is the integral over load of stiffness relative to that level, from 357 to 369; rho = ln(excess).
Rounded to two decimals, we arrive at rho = 6.45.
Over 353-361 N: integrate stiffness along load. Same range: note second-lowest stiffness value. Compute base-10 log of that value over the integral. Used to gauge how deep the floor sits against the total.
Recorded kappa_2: -0.93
